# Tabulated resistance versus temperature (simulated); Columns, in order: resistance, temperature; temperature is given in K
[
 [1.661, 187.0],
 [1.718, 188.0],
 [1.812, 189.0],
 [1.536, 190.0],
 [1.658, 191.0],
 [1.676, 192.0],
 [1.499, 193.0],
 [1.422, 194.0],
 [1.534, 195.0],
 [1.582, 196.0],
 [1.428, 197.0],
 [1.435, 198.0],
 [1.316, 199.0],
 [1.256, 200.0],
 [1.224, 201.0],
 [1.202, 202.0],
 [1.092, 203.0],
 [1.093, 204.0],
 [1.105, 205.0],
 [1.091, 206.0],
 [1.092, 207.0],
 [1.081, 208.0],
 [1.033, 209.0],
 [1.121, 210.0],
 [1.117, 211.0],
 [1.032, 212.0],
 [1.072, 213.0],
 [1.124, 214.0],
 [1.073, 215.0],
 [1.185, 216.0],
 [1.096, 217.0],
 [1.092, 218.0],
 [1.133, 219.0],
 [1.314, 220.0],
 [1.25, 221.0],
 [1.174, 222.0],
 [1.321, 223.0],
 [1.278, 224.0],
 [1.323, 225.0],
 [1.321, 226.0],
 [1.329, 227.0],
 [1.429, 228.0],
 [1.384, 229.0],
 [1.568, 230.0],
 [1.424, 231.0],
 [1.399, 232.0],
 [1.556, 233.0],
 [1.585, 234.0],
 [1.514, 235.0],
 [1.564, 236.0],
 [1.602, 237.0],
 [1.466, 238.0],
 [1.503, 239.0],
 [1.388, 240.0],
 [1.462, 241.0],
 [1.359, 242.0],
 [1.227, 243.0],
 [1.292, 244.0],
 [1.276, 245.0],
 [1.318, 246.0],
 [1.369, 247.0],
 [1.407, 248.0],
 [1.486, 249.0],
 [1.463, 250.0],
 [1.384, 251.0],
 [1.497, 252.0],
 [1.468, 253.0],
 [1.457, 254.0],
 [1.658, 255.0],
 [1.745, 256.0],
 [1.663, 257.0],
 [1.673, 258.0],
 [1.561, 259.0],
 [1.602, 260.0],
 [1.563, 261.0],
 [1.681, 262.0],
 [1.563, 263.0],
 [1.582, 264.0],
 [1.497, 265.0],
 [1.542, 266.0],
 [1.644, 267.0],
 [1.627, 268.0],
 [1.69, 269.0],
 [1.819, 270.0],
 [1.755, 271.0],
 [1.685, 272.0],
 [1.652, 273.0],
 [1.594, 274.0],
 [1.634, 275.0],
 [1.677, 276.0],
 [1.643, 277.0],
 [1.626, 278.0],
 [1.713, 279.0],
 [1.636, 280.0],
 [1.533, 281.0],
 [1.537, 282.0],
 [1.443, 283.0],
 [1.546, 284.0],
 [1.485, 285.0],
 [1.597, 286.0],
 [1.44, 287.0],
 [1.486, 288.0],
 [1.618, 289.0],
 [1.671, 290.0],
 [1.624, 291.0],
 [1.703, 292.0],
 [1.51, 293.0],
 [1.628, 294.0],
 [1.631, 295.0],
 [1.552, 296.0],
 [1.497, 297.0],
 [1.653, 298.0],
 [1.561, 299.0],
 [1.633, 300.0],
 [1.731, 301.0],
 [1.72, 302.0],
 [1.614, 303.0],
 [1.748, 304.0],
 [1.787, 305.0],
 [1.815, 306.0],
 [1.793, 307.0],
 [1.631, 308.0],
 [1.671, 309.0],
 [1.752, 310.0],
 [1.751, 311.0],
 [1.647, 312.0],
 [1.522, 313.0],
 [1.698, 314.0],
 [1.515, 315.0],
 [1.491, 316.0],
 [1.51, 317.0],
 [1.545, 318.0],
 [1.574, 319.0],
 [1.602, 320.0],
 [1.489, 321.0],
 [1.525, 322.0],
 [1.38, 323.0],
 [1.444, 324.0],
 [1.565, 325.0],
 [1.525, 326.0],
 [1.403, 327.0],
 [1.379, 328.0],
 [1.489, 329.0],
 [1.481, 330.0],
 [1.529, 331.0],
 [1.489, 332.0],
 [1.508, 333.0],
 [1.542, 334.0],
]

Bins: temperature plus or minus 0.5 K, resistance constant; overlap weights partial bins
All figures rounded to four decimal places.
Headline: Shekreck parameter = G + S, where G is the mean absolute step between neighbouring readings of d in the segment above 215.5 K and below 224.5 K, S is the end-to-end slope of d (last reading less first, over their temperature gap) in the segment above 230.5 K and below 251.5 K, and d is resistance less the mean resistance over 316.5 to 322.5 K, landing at 0.0786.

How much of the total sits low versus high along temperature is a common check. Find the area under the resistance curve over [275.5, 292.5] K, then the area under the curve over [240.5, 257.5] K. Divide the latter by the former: 0.91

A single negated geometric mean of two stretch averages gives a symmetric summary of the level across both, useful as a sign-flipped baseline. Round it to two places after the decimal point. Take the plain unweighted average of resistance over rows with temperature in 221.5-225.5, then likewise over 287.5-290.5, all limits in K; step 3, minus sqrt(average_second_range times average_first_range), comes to -1.42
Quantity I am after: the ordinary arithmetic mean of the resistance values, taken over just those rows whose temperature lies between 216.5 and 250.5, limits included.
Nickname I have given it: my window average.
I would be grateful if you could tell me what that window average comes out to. 1.37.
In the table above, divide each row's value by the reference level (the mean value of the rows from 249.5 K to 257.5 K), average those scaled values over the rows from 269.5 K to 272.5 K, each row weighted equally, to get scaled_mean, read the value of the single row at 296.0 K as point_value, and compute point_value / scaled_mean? 1.4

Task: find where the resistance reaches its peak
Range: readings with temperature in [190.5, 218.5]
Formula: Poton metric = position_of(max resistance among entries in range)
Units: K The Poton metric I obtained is 192.0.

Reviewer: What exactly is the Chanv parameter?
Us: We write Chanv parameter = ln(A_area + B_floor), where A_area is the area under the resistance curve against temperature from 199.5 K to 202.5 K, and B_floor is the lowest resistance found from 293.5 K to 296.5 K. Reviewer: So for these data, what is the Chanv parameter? 1.66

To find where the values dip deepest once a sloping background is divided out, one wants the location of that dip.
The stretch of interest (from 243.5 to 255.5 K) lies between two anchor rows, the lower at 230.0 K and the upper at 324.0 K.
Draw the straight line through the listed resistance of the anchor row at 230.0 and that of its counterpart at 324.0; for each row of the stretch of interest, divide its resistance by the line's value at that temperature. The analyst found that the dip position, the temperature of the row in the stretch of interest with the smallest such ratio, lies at 245.0 K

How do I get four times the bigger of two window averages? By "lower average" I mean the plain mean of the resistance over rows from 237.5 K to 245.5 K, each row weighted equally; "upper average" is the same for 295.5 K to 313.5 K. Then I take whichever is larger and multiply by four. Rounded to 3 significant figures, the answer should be 6.68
